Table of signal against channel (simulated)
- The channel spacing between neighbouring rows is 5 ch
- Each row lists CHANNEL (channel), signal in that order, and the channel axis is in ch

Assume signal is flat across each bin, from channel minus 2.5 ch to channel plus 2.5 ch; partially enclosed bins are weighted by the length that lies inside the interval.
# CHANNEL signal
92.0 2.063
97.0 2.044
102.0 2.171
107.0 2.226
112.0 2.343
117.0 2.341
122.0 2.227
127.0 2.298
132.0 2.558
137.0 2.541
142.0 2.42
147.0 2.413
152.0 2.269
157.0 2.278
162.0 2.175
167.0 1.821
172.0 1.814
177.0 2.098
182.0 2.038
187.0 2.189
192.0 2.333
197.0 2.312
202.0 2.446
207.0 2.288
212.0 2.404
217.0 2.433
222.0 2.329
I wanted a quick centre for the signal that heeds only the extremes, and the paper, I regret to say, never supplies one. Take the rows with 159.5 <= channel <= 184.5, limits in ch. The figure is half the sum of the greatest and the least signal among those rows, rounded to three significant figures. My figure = 1.99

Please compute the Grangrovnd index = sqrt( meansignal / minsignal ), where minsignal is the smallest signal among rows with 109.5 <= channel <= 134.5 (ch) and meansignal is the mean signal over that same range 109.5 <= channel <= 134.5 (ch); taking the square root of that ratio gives 1.03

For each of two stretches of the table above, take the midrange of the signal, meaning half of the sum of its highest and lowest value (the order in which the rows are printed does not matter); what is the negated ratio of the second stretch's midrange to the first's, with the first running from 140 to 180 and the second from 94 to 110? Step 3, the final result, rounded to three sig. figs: -1.01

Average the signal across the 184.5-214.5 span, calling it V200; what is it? 2.33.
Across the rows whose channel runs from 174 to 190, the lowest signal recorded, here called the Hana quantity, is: 2.038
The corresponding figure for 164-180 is 1.814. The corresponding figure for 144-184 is 1.814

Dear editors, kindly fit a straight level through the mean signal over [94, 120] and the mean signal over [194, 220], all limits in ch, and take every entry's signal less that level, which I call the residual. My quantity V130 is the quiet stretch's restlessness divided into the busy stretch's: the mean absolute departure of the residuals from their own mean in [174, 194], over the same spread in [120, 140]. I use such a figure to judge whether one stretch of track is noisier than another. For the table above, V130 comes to 0.65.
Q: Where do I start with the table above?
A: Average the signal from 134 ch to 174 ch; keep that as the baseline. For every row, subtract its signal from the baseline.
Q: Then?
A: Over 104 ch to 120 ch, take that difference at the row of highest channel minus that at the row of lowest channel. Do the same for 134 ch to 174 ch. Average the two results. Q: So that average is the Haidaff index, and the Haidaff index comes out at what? 0.31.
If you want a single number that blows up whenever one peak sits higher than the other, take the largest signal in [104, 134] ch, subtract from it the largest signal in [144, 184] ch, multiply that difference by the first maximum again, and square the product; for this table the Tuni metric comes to 0.138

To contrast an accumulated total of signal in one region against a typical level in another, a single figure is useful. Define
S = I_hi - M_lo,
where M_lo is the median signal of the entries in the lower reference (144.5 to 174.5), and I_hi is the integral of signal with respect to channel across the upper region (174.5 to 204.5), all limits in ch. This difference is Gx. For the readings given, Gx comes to 64.9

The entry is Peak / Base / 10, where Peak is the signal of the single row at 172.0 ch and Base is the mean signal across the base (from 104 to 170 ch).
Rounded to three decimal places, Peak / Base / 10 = 0.079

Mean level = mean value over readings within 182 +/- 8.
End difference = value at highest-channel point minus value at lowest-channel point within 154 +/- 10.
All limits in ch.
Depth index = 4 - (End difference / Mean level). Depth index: 4.11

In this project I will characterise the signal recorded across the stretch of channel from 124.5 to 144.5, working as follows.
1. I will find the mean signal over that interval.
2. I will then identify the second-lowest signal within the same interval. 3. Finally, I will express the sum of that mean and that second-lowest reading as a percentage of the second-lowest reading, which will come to 201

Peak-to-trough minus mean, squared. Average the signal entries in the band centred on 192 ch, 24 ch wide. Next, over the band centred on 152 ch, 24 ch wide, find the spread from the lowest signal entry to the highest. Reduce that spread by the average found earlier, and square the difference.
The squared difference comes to 4.1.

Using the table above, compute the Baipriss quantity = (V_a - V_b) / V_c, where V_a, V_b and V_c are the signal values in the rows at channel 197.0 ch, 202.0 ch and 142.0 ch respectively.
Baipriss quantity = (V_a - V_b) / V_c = -0.06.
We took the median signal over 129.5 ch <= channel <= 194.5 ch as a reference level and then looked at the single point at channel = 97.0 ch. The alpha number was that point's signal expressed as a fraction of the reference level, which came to 0.90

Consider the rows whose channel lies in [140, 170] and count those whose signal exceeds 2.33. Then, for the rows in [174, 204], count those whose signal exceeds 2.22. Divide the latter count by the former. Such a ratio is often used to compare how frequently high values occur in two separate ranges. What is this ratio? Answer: 1.5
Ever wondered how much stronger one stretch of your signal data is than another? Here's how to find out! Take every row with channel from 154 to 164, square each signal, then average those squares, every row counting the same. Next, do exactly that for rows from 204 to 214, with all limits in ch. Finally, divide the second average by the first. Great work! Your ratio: 1.11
